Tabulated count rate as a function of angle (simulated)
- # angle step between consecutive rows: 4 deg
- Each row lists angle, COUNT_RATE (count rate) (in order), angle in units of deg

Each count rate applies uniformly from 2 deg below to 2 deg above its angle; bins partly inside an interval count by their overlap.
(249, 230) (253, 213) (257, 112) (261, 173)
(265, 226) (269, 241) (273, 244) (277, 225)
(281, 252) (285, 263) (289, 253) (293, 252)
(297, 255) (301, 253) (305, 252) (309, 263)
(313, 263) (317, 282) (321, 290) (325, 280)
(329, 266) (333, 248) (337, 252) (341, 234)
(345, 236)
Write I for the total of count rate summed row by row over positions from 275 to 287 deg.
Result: 740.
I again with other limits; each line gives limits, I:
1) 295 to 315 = 1286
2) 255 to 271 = 752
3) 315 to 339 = 1618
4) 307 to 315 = 526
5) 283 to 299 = 1023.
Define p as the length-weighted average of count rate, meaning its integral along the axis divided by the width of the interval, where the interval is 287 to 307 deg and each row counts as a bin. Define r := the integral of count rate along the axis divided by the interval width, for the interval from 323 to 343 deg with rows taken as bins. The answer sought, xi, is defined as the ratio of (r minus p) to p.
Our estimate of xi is 0.01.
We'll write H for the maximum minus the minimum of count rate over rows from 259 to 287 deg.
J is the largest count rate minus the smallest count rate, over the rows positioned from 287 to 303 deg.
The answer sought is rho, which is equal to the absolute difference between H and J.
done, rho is 87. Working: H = 90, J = 3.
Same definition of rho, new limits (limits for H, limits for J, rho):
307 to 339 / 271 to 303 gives 4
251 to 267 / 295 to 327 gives 76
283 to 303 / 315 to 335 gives 31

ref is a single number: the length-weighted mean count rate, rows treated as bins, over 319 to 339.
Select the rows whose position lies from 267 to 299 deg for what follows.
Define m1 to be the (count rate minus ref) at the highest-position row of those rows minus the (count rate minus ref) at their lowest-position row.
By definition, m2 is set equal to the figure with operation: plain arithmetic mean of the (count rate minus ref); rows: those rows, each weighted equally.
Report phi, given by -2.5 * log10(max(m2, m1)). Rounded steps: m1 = 14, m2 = -19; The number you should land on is -2.87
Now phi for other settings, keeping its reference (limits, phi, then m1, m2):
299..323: -3.92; 37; 0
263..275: -3.14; 18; -30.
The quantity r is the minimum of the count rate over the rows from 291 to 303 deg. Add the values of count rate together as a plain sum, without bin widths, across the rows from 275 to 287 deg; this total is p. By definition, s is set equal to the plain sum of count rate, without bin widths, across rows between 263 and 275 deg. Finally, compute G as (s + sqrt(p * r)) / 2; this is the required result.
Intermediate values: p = 740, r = 252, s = 711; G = 571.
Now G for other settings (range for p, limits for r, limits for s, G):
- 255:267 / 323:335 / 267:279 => 533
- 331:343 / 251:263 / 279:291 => 527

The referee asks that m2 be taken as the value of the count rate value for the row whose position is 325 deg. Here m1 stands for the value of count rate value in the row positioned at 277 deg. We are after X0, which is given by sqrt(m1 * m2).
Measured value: 251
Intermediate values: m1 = 225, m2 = 280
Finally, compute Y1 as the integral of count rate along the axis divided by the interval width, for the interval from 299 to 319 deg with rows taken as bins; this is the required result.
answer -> 263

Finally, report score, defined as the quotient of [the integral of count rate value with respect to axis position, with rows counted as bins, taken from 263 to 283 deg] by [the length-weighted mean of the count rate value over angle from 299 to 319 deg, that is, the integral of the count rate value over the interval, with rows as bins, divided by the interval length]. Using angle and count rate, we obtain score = 18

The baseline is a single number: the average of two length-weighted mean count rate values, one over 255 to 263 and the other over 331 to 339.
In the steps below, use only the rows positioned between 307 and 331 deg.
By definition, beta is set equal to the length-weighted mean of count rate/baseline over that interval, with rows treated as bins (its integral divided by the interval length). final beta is 1.40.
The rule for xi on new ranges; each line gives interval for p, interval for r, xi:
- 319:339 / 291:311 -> -0.05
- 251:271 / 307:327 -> 0.43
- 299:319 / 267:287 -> -0.07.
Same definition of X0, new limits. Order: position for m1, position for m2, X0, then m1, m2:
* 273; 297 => 249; 244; 255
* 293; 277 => 238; 252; 225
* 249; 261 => 199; 230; 173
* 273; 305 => 248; 244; 252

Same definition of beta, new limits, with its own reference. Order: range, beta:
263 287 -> 1.23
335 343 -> 1.24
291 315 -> 1.31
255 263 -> 0.73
